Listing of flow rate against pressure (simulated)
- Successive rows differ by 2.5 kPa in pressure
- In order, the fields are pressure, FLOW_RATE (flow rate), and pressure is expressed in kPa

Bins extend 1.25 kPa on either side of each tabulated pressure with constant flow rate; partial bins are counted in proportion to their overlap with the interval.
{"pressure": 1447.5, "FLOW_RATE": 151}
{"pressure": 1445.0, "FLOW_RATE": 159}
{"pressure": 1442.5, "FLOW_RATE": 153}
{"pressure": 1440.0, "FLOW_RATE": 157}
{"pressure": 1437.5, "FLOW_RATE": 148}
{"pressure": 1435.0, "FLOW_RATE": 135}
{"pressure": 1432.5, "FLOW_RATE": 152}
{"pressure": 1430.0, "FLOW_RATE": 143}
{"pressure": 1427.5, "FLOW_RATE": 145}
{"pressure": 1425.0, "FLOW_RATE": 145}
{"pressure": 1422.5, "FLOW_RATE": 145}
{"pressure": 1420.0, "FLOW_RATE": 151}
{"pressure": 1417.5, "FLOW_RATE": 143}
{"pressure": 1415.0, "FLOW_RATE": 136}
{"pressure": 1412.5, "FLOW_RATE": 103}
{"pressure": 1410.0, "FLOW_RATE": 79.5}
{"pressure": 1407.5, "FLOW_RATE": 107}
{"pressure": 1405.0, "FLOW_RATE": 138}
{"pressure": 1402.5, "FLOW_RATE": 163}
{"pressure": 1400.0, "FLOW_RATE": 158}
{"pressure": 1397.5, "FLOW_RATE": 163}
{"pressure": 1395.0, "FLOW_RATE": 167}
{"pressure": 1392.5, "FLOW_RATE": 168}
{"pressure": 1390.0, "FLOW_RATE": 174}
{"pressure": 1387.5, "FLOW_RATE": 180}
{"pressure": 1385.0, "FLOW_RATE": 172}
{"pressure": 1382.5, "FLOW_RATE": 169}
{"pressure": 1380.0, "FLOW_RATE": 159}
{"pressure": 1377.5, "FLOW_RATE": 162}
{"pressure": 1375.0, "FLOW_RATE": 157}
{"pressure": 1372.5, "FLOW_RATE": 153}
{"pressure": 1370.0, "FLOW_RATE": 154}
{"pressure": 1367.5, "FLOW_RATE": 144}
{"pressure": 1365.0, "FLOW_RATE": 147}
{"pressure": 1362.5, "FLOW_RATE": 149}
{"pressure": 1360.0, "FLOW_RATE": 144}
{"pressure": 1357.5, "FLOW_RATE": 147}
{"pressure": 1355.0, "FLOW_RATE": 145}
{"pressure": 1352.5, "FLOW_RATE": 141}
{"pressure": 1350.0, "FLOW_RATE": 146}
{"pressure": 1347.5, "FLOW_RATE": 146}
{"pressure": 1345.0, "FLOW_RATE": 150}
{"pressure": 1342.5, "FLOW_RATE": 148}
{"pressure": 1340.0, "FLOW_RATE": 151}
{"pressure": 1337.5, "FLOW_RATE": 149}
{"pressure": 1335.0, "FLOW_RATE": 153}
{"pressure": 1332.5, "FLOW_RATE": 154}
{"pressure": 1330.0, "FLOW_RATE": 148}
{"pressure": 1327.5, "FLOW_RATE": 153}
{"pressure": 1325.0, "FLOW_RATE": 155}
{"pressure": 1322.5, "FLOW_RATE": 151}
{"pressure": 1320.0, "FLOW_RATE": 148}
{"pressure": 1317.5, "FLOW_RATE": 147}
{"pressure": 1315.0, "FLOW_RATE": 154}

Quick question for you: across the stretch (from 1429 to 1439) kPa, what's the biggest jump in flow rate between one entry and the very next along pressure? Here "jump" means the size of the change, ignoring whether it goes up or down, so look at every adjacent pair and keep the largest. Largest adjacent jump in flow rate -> 17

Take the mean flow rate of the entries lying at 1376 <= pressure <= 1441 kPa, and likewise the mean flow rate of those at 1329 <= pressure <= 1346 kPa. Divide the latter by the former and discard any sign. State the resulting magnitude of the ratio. 1.01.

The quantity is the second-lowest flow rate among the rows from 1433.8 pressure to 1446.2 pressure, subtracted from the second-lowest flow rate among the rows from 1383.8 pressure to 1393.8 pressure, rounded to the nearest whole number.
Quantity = 24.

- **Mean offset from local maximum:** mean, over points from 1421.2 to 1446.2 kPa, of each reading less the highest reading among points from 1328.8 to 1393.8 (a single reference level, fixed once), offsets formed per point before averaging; -31.8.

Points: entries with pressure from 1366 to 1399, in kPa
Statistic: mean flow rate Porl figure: 163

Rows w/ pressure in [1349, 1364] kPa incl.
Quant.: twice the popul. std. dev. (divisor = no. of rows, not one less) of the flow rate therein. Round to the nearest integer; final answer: 5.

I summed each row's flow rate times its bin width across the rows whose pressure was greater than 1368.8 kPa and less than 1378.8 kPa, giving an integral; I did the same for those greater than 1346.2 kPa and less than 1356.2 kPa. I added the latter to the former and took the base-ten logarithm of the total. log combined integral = 3.479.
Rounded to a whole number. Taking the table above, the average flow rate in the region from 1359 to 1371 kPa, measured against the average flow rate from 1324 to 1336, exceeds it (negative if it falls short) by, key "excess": -5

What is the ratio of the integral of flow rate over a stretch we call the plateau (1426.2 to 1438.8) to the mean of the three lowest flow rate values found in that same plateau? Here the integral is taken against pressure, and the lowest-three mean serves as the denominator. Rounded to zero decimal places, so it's 13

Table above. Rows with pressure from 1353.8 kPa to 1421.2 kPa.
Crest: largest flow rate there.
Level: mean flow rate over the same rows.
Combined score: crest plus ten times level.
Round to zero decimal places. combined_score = 1674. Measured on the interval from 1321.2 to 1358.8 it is 1646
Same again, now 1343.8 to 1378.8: 1651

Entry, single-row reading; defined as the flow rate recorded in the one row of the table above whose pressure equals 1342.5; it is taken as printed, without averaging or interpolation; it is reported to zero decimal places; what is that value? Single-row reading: 148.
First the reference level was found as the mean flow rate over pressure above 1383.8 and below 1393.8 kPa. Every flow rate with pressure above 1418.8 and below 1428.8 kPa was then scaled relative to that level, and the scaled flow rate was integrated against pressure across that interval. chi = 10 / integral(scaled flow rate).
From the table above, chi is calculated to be 1.18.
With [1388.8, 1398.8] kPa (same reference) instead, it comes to 1.03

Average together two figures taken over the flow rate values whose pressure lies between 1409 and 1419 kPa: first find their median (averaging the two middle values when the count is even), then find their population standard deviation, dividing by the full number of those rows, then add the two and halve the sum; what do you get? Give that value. 73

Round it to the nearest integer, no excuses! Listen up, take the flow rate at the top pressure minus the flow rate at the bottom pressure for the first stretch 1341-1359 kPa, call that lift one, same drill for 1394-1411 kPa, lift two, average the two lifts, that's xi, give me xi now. -44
